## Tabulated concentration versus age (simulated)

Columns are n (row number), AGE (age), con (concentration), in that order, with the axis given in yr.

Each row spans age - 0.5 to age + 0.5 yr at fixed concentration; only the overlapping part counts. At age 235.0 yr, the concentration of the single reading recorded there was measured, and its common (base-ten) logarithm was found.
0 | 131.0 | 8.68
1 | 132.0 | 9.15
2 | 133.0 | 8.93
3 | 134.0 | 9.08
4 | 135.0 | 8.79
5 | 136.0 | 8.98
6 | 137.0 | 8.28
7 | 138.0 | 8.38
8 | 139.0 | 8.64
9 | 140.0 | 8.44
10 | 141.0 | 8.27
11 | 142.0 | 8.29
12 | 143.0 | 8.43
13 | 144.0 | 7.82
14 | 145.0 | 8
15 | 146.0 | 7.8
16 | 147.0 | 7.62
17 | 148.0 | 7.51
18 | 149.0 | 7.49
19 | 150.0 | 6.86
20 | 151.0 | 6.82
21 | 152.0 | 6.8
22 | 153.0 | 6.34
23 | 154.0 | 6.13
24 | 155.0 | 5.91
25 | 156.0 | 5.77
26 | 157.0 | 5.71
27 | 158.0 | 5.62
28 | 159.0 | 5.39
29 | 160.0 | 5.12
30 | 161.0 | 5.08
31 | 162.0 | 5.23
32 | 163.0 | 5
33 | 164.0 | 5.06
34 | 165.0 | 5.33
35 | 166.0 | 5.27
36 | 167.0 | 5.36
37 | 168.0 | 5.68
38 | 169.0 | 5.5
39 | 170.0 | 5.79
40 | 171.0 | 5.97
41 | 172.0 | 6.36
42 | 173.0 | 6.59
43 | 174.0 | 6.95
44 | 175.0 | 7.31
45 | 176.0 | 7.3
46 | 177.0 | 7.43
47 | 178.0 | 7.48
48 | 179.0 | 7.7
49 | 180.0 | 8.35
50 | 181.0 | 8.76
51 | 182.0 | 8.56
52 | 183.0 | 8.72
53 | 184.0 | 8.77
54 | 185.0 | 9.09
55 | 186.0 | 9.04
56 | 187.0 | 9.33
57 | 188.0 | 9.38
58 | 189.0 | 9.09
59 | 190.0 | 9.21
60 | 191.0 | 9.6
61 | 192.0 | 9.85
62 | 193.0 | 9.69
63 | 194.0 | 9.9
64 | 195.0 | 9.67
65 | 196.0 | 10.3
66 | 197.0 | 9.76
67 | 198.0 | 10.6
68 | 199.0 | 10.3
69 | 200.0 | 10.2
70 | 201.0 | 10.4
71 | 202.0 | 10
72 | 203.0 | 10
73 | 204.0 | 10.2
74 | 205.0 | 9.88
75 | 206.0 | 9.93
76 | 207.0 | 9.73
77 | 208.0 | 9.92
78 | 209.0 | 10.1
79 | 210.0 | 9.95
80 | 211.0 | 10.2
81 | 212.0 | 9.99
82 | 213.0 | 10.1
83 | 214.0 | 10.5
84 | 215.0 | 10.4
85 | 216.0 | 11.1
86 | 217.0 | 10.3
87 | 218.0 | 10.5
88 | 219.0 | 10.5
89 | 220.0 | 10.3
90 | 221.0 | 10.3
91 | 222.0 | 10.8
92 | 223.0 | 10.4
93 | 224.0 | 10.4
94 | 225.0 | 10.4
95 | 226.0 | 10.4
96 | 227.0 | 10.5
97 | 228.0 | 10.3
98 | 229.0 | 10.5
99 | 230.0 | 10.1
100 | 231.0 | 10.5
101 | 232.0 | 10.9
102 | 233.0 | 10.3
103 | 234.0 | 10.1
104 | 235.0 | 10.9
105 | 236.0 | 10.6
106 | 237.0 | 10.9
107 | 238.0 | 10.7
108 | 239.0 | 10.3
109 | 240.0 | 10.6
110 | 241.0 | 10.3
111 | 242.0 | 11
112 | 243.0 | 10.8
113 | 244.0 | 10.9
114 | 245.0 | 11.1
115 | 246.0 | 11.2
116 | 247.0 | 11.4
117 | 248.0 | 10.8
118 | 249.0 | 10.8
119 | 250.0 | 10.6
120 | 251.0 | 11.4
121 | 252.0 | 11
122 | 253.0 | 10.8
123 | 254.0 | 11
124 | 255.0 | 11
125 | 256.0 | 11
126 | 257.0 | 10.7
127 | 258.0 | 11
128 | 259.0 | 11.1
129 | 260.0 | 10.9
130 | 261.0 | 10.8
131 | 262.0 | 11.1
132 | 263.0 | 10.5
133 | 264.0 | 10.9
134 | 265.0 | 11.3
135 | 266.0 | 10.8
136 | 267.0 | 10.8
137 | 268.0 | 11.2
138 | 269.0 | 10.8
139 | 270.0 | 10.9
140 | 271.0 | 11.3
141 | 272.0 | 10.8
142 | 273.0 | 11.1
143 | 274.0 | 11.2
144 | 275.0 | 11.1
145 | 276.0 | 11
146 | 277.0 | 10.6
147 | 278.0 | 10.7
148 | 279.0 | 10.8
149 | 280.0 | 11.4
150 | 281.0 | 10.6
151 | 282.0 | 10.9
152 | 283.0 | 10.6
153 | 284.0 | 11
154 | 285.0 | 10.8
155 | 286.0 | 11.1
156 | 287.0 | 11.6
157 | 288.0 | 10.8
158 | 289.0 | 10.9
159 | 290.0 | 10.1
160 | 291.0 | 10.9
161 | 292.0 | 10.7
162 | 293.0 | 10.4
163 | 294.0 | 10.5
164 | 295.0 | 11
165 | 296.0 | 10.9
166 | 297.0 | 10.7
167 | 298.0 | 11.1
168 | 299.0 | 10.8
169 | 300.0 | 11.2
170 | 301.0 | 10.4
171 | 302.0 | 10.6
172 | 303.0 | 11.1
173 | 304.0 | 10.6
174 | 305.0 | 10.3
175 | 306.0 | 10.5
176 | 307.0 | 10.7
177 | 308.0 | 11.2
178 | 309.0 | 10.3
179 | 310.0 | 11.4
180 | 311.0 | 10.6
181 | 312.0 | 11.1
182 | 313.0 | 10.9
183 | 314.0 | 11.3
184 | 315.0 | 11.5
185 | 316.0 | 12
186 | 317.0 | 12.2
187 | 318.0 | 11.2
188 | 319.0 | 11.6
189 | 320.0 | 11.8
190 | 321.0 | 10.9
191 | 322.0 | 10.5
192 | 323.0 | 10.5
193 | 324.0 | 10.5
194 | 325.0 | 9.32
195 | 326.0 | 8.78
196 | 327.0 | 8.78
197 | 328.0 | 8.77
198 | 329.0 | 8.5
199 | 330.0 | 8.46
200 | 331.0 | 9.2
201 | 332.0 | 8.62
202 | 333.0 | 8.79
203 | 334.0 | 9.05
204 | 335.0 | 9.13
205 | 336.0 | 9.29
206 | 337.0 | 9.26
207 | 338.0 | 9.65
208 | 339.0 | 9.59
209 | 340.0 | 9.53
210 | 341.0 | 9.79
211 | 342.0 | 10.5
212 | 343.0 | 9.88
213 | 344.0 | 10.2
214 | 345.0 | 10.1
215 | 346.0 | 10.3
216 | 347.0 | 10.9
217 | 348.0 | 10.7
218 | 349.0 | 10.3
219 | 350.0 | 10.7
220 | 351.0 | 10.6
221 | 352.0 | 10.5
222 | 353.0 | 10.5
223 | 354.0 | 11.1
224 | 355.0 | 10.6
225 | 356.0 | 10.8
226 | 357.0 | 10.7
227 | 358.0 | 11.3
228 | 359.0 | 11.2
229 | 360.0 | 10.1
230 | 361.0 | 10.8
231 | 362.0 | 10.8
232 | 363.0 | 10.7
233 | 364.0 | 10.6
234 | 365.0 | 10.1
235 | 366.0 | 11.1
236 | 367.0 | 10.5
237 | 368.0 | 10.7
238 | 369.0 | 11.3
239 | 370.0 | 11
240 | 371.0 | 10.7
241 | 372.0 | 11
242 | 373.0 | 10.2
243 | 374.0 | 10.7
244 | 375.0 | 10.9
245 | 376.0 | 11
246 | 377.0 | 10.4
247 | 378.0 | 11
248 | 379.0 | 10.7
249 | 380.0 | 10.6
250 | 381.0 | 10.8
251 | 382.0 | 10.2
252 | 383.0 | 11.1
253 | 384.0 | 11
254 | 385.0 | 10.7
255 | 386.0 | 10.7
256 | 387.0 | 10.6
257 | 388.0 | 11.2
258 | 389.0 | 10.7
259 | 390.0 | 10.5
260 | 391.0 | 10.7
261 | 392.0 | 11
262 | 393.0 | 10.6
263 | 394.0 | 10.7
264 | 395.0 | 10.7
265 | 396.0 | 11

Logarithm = 1.04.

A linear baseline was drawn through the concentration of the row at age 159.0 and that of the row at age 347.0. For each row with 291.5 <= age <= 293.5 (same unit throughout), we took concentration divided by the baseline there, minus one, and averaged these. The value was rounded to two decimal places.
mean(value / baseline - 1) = 0.13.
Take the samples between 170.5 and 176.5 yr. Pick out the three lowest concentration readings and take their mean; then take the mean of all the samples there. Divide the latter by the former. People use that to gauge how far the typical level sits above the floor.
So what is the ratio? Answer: 1.07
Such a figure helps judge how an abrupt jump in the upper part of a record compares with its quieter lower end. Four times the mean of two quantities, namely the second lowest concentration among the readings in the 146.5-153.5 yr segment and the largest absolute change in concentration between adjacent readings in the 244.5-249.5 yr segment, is 14.8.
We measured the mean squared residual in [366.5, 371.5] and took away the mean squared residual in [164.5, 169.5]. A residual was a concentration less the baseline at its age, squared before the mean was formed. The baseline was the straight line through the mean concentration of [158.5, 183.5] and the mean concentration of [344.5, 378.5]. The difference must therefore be -1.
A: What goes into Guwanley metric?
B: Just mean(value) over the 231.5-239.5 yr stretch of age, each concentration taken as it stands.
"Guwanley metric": 10.6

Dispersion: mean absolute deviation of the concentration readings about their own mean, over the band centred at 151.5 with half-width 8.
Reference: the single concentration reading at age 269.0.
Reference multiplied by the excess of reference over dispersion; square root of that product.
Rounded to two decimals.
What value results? 10.41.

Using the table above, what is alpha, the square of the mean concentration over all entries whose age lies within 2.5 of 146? 60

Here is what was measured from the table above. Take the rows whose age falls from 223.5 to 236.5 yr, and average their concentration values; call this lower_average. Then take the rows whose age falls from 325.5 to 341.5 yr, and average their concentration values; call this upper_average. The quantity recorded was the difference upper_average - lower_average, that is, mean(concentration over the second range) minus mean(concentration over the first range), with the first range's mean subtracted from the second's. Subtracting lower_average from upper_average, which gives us -1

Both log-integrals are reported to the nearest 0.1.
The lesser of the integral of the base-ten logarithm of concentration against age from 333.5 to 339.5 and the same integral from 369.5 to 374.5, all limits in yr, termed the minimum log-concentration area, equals 5.2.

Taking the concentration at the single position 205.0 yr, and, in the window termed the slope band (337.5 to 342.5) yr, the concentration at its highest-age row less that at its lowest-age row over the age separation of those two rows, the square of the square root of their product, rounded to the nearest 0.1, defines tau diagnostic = 2.1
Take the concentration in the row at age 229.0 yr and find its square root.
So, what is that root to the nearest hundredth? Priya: 3.24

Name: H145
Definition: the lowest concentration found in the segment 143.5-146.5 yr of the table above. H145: 7.8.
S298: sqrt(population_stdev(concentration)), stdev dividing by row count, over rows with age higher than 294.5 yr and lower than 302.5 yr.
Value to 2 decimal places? 0.50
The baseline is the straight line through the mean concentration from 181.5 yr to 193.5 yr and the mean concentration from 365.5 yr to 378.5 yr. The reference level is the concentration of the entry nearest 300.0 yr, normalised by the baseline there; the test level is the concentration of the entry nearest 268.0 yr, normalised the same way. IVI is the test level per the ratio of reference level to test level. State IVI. 1.16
